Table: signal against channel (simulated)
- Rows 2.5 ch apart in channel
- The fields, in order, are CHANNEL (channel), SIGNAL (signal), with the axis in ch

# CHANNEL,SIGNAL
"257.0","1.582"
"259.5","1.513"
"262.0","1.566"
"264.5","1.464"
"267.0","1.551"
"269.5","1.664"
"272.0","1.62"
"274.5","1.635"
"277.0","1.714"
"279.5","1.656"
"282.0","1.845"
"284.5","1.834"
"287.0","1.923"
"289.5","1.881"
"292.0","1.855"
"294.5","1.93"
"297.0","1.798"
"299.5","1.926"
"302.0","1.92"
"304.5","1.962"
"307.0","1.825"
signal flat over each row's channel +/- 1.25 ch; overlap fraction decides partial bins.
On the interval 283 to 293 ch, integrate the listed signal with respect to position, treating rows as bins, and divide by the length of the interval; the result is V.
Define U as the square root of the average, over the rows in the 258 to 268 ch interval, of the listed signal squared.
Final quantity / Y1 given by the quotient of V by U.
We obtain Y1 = 1.23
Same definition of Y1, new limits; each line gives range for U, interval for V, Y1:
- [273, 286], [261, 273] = 0.90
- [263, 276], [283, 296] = 1.18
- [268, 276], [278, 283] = 1.06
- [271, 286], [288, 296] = 1.10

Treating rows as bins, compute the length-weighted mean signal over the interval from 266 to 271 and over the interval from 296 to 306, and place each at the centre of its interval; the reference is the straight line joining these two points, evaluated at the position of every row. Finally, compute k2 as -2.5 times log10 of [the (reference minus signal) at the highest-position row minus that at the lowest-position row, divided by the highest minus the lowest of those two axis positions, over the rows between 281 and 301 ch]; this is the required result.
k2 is 5.9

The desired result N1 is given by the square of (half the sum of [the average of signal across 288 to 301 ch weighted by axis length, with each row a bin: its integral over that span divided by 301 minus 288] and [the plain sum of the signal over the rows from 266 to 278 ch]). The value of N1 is 25.3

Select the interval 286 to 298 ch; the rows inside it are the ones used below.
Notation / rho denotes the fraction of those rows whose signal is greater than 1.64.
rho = 1.00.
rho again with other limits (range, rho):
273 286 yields 0.80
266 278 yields 0.40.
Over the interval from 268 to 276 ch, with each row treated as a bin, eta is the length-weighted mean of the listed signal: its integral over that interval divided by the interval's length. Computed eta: 1.64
